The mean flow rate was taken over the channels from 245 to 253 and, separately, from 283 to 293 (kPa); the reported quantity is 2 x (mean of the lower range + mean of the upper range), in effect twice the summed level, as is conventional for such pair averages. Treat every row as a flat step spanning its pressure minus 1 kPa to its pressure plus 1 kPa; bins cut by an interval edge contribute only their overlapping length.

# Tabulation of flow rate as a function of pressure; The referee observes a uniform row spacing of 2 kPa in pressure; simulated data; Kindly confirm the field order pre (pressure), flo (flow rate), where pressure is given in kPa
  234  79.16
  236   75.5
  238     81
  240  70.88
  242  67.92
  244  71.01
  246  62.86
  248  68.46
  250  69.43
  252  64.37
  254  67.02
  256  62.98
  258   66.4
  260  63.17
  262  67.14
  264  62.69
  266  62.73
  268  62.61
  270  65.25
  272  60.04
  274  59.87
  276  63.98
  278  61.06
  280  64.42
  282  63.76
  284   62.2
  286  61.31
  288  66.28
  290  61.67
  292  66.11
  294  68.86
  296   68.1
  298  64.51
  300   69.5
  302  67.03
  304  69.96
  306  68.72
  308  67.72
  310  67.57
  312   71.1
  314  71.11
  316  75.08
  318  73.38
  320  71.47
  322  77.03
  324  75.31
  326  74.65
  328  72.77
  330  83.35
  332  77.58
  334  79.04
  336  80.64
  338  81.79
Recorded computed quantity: 260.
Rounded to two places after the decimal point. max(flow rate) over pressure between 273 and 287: 64.42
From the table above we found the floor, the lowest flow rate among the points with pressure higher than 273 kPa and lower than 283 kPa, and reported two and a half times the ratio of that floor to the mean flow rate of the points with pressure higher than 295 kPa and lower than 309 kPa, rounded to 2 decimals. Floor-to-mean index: 2.20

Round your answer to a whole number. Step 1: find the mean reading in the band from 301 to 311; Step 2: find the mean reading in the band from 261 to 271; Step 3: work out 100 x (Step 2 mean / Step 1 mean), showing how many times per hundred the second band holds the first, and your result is 94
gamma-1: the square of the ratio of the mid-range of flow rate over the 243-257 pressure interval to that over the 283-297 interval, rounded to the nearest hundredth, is 1.06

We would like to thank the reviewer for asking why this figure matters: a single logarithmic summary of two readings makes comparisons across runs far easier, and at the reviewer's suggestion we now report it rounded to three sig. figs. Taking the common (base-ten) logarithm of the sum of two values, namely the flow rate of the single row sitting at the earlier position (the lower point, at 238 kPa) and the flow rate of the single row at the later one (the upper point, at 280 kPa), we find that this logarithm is 2.16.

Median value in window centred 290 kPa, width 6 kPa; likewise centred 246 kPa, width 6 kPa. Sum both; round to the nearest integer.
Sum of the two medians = 135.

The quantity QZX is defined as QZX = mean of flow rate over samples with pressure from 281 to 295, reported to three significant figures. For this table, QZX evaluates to 64.3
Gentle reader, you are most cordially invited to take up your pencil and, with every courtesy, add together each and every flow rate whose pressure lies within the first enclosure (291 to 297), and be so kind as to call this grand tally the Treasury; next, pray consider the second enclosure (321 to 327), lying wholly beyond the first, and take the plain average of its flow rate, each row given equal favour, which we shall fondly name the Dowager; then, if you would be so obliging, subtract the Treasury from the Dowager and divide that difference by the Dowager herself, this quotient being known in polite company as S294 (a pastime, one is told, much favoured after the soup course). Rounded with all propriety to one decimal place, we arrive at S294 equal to -1.7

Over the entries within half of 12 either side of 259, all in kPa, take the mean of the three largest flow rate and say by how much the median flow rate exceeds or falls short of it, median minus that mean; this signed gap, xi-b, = -2.1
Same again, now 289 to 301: -1.7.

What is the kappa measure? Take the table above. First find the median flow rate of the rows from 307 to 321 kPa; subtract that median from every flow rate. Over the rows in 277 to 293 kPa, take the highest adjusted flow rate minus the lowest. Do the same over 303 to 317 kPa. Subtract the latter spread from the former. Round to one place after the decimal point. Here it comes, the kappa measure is -2.3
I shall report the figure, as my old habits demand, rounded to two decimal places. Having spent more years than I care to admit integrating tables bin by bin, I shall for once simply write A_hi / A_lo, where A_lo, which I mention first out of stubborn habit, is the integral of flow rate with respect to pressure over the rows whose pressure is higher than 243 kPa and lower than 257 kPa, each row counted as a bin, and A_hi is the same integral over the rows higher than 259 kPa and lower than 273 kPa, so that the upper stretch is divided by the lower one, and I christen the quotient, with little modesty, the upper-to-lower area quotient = 0.95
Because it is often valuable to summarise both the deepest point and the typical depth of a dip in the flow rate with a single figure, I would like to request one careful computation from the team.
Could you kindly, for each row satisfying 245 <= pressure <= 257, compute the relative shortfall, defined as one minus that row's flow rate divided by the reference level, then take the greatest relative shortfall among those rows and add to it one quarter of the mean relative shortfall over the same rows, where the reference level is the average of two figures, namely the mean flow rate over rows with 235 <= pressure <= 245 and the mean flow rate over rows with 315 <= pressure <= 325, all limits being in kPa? 0.18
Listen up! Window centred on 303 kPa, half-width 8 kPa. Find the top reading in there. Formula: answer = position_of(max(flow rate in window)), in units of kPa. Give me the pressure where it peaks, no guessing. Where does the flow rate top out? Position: 304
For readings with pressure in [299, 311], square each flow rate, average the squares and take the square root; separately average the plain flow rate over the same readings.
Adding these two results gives 137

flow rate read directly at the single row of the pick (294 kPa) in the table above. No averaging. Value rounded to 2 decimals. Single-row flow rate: 68.86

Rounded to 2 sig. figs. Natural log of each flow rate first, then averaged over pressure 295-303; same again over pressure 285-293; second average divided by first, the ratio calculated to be 0.99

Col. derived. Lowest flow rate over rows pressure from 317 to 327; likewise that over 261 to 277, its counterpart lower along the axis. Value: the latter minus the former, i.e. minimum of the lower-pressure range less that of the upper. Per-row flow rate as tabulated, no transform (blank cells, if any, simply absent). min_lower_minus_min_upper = -12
